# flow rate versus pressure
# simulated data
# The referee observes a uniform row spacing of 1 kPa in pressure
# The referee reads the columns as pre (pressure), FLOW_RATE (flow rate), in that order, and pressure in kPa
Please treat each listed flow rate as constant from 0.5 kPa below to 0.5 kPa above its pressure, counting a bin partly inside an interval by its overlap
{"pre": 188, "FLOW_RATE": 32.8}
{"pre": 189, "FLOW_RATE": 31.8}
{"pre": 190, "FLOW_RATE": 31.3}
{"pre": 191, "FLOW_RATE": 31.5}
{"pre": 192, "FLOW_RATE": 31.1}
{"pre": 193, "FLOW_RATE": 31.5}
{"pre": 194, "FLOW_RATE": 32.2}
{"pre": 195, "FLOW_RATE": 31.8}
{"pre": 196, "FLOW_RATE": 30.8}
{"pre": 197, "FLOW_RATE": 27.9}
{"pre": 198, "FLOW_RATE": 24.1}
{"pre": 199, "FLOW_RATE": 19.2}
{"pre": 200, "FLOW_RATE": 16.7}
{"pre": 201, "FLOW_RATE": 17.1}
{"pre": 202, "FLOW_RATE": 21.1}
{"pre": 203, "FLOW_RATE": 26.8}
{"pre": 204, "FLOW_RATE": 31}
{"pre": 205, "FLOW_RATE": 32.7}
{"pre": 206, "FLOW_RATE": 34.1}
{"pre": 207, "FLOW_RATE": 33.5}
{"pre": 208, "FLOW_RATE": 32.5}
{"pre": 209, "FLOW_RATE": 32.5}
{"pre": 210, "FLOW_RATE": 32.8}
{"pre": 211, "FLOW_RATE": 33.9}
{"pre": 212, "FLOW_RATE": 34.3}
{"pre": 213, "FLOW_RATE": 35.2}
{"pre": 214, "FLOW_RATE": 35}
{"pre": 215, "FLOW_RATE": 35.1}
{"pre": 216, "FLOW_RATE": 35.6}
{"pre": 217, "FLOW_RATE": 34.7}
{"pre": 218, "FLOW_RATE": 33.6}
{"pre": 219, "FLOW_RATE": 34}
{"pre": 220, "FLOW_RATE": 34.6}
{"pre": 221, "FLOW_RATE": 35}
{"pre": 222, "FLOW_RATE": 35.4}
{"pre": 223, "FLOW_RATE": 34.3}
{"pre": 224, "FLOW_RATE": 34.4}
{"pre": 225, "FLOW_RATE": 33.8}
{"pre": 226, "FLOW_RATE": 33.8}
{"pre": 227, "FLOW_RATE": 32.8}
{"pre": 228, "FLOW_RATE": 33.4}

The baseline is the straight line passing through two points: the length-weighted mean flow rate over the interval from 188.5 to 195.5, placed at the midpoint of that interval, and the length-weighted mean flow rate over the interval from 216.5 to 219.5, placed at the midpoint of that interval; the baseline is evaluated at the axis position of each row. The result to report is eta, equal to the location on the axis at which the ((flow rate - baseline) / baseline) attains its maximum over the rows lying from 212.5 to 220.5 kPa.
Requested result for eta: 216 kPa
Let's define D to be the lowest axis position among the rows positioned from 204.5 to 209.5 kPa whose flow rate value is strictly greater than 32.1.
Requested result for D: 205 kPa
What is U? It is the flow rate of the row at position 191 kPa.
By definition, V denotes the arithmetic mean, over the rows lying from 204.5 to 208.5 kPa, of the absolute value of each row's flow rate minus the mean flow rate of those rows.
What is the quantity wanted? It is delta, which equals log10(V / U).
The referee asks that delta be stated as -1.72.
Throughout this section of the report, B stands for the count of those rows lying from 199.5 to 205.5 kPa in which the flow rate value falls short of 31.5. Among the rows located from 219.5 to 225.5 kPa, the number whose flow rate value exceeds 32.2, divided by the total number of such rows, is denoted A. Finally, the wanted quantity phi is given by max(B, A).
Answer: 5.0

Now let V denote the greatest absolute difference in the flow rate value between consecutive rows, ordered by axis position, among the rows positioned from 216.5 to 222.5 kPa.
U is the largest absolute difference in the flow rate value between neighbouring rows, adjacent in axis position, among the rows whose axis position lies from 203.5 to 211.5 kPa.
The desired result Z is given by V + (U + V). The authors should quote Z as 4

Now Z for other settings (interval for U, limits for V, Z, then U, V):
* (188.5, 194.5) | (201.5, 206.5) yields 12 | 0.7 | 5.7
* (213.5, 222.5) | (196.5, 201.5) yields 11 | 1.1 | 4.9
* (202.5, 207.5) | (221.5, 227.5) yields 6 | 4.2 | 1.1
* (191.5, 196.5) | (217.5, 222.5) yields 2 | 1.0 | 0.6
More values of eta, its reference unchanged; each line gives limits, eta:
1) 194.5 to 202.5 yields 195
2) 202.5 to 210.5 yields 206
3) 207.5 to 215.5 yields 213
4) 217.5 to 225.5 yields 222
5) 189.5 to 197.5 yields 194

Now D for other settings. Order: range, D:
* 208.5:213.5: 209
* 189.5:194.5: 194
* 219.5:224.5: 220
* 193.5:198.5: 194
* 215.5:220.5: 216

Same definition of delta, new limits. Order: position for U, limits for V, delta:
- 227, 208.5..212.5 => -1.66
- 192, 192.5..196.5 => -1.86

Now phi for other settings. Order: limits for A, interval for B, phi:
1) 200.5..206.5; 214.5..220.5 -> 0.3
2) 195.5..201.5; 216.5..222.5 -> 0.0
